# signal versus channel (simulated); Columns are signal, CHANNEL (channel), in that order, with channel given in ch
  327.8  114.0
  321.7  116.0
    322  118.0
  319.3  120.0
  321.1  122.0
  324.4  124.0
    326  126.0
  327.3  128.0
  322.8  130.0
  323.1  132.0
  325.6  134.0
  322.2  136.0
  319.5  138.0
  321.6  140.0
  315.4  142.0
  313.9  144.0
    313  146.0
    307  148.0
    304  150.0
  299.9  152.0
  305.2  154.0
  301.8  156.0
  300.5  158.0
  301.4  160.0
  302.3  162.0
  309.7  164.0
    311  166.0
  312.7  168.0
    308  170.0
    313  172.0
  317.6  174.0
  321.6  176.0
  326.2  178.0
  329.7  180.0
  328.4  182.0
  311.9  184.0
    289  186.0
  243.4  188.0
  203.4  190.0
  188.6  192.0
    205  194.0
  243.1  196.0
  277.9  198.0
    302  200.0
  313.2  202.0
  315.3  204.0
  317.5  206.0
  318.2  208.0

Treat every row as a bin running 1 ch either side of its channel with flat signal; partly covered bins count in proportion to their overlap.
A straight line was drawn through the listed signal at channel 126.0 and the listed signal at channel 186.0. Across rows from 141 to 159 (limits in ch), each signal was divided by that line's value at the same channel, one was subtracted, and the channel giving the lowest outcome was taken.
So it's 152.0 ch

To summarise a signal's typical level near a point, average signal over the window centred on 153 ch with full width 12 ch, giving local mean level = 303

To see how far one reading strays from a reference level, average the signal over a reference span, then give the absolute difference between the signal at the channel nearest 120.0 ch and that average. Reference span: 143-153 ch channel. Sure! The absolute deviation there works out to 12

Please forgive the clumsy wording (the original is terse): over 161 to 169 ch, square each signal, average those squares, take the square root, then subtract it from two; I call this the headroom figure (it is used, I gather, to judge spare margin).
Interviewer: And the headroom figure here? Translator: -307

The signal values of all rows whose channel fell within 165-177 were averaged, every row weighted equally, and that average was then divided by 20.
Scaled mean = 15.70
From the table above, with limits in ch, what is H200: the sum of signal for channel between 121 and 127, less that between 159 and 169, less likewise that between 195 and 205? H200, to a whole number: -2017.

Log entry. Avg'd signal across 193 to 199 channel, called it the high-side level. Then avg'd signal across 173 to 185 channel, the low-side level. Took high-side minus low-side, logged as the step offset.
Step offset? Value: -81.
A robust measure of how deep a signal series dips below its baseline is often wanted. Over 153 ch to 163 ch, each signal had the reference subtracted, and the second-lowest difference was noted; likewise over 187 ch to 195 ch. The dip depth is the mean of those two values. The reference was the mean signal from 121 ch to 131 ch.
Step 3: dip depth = -72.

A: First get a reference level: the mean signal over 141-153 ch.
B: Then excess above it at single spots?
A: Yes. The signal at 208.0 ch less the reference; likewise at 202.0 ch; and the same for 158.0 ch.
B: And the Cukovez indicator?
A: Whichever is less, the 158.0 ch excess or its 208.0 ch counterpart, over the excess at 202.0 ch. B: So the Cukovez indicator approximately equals -1.9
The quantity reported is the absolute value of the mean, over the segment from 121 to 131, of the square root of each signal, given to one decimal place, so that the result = 18.0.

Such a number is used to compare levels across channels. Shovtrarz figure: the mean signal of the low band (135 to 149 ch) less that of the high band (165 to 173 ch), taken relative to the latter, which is 0.02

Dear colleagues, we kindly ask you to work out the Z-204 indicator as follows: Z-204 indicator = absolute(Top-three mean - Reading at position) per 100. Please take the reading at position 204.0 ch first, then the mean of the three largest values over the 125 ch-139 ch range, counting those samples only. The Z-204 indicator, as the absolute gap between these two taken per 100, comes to 0.11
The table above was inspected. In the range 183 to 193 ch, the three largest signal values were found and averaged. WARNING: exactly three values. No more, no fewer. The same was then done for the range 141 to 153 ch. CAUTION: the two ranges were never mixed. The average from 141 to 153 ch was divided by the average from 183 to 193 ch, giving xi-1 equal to 1.12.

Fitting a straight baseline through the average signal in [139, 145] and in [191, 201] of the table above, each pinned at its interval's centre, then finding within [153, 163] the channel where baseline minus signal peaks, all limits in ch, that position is 156.0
